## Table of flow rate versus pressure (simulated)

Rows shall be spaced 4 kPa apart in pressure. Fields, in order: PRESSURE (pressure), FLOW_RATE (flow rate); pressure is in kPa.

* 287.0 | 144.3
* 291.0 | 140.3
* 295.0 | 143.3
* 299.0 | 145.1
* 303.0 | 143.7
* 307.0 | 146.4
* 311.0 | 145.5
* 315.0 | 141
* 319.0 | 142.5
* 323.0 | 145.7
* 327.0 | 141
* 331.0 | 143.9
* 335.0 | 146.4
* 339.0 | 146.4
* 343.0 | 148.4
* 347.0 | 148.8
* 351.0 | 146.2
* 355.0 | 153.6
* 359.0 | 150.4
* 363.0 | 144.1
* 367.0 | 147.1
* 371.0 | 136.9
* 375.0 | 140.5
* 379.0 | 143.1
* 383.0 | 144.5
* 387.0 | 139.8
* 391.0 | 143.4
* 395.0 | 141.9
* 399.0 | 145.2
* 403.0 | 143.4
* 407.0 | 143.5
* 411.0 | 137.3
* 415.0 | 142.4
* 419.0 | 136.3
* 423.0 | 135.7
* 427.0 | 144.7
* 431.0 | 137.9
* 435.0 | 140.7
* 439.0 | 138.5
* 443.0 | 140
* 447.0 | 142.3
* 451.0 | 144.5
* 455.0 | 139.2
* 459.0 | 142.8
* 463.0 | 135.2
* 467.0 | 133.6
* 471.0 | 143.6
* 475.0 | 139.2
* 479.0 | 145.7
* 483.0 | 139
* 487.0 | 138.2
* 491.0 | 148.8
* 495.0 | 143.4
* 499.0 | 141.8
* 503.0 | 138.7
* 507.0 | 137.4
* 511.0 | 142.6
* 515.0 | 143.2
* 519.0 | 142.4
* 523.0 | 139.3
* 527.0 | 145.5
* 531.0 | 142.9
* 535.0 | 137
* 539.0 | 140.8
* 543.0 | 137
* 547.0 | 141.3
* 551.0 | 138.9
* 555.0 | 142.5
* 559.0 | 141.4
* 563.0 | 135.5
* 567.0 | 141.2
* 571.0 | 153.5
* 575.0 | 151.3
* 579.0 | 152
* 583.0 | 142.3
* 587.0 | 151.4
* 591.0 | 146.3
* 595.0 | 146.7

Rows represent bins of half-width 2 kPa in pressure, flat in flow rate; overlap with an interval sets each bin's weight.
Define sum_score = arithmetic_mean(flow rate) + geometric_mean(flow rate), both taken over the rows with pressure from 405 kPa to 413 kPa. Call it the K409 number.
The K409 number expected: 281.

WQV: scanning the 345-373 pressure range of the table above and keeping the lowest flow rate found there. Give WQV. 136.9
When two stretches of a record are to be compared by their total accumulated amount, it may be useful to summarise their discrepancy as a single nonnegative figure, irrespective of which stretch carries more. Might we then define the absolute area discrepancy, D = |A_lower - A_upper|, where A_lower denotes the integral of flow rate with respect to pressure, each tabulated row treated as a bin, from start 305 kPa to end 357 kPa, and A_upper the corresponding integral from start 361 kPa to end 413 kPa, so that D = 180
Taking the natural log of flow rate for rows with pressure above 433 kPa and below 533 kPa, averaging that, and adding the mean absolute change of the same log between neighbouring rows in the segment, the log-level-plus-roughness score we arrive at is 4.98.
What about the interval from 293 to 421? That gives 4.99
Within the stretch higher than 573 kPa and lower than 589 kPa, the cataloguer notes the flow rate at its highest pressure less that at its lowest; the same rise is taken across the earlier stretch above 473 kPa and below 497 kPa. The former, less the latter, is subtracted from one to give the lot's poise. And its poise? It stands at 5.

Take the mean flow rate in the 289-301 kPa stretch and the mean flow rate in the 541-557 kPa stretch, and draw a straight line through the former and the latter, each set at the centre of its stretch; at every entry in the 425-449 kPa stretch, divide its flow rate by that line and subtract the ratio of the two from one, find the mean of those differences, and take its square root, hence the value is 0.06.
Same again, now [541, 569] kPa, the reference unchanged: 0.03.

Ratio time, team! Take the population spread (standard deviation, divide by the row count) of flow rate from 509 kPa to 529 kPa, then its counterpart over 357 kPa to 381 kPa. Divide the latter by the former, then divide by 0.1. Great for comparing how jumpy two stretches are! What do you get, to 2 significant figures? 22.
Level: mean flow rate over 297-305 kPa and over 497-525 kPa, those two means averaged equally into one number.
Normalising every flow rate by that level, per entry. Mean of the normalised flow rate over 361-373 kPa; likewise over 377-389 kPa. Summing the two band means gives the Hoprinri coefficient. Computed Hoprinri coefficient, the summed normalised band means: 2.00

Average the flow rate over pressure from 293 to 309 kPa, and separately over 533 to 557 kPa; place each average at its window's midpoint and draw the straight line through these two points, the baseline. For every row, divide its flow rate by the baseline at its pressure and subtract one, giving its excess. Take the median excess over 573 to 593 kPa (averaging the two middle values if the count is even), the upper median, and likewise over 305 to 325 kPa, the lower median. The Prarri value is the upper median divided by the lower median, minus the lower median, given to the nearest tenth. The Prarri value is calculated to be 11.8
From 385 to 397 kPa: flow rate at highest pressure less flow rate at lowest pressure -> 2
